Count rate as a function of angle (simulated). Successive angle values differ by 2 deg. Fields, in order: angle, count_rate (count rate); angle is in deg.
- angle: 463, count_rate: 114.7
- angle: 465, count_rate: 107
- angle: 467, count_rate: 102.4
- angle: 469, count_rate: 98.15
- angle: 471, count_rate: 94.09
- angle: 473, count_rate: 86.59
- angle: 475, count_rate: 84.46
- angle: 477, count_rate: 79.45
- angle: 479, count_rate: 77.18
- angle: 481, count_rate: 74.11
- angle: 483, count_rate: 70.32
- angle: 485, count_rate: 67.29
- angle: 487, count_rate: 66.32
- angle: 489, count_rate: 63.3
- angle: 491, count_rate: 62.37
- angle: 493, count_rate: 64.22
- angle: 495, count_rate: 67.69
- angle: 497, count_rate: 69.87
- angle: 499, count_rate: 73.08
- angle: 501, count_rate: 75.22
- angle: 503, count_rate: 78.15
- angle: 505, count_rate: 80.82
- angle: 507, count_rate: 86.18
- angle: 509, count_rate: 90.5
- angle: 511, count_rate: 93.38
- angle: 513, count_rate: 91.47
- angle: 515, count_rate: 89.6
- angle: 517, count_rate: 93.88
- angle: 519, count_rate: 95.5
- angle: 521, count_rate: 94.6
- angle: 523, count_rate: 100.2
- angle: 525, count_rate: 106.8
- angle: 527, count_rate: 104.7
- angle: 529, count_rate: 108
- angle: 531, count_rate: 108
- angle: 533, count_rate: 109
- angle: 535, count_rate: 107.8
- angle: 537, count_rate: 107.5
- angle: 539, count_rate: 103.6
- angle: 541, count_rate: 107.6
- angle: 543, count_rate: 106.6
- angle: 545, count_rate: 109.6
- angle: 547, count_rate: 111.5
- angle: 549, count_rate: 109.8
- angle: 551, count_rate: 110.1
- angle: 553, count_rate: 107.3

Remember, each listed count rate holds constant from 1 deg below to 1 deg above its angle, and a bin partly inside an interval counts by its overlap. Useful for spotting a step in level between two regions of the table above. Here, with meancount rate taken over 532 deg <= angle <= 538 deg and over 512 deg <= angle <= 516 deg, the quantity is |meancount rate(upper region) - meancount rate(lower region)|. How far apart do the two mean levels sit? 18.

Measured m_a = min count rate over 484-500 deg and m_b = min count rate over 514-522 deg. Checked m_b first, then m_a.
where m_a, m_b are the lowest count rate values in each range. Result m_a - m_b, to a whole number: -27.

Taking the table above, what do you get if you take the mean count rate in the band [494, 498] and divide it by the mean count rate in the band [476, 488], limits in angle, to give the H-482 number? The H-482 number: 0.95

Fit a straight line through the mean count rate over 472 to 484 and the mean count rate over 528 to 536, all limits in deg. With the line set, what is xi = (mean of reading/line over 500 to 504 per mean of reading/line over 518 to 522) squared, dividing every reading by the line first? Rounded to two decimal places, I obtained 0.80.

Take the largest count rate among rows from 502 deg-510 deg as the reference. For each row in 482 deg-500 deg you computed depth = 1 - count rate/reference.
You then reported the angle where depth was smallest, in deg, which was 499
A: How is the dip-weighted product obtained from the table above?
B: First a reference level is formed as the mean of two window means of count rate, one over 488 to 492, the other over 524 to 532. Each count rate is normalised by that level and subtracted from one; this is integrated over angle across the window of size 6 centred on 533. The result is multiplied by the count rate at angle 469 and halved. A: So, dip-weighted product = -81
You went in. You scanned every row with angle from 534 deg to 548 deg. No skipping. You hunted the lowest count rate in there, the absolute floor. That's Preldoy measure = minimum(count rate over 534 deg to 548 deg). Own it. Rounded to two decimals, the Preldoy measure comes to 103.60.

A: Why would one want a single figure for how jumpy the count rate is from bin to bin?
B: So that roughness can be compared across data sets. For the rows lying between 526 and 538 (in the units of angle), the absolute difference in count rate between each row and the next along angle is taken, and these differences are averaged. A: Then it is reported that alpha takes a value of 1.2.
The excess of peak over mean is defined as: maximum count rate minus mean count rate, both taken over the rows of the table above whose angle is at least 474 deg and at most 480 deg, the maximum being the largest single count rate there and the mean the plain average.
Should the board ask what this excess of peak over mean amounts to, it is 4.1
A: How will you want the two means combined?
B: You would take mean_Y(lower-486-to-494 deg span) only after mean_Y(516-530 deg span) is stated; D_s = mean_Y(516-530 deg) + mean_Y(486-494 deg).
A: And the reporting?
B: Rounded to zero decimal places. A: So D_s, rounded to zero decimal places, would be 165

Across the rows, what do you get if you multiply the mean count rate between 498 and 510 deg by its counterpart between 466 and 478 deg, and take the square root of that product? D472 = 85.6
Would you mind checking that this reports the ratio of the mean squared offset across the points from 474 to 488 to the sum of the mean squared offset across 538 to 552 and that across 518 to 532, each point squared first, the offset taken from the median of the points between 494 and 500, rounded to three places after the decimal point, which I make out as 0.022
